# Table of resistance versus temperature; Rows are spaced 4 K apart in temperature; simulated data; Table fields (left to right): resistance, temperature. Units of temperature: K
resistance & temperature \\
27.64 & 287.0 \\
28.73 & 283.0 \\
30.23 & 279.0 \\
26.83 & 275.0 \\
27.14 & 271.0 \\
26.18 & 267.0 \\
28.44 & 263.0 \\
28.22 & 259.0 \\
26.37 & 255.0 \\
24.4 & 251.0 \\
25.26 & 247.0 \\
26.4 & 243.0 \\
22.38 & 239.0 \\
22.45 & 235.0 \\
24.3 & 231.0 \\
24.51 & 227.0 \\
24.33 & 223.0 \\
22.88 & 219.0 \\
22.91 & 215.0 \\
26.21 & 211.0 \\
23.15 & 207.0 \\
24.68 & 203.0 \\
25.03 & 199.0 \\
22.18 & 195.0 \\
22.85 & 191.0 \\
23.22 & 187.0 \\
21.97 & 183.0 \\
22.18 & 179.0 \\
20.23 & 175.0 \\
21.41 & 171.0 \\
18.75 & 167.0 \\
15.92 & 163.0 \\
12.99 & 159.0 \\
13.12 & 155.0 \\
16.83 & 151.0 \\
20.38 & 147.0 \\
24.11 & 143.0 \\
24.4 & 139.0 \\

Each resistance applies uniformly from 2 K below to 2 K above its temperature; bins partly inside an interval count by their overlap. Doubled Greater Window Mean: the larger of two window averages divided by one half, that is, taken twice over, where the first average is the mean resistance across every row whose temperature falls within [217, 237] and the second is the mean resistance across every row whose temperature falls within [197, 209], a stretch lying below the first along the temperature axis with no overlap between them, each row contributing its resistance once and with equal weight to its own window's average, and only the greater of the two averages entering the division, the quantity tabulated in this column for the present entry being 48.6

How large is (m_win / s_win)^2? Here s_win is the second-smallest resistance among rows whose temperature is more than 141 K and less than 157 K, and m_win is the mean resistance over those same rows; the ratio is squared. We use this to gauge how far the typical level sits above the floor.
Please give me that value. 1.22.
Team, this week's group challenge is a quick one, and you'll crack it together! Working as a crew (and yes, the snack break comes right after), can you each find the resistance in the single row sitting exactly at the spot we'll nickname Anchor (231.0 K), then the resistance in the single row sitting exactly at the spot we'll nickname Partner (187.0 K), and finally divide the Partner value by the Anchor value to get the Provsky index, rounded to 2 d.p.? 0.96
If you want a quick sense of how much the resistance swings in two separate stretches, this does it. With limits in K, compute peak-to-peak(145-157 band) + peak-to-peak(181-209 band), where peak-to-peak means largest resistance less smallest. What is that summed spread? 10.3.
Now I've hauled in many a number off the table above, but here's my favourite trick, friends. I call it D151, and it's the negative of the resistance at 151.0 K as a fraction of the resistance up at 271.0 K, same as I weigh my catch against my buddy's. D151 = -0.62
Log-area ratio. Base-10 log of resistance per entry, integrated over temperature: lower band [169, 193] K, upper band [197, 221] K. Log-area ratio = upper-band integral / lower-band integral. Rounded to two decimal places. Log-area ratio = 1.03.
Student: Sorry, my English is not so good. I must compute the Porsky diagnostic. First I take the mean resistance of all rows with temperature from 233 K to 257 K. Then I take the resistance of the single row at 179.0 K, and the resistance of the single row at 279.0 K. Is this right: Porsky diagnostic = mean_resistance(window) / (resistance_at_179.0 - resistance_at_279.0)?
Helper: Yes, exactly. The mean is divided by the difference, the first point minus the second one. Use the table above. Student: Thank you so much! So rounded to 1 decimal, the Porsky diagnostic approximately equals -3.0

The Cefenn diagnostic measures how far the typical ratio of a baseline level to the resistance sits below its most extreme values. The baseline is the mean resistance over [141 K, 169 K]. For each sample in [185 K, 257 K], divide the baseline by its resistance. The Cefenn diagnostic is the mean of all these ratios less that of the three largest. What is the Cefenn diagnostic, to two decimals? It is -0.05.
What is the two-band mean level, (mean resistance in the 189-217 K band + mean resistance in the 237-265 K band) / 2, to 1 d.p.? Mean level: 24.9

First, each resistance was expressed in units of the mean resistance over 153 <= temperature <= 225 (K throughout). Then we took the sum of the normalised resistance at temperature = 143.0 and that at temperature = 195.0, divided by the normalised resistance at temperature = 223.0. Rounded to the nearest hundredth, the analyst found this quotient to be 1.90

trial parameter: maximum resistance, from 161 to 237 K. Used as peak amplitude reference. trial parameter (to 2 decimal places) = 26.21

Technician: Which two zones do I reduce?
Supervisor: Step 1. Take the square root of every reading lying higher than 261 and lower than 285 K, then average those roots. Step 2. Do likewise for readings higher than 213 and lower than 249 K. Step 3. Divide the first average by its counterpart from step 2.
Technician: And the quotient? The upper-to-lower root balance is 1.08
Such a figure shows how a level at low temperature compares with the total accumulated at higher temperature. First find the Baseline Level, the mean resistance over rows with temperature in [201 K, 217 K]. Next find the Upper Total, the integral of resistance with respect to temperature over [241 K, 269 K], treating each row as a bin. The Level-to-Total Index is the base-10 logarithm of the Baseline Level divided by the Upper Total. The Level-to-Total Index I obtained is -1.49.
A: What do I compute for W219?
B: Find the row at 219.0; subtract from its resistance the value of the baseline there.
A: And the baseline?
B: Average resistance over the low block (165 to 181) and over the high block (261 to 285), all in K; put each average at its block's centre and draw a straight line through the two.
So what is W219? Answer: -1.1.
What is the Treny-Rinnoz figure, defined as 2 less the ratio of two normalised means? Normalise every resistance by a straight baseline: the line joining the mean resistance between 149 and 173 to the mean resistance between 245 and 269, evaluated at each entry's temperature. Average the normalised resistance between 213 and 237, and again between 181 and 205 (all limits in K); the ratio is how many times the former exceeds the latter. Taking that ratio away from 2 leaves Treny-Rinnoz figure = 1.134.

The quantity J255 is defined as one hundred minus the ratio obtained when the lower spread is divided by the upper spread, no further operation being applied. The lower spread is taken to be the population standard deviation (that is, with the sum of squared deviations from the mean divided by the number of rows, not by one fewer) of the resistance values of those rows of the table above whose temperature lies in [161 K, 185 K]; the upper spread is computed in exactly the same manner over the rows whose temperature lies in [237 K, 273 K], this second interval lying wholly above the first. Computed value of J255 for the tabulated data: 98.8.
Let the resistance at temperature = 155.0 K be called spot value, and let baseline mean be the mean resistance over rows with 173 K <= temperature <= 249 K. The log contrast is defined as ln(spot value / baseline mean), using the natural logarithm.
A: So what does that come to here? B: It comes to -0.58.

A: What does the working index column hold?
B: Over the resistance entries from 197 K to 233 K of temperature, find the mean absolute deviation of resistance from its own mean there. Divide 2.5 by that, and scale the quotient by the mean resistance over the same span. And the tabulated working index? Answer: 73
